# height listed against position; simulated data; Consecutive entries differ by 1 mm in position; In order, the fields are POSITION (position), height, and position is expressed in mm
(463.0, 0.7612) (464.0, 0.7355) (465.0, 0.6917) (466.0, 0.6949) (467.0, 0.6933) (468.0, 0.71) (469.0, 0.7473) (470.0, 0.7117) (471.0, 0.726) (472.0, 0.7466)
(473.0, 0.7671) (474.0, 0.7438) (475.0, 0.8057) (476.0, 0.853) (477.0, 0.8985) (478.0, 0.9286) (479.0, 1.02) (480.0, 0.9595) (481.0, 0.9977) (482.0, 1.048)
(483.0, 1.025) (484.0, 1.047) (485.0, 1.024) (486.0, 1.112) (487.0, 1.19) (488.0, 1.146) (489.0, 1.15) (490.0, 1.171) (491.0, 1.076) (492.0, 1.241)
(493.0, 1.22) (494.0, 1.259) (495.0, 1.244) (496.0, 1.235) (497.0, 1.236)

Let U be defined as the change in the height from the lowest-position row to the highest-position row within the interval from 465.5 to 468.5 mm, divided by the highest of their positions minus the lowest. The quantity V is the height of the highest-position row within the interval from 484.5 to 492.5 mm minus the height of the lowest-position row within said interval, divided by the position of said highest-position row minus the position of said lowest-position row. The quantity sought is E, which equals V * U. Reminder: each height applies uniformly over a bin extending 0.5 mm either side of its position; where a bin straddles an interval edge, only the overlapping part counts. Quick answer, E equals 0.0002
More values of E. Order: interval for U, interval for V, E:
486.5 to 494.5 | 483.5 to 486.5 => 0.0003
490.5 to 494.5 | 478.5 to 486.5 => 0.0008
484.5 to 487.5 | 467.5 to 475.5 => 0.0011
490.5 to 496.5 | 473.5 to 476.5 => 0.0017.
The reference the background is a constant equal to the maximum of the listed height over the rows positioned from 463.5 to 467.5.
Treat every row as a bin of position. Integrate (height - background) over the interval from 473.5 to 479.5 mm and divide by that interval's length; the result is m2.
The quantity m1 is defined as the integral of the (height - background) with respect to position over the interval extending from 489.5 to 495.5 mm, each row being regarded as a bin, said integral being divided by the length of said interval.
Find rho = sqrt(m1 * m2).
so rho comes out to 0.25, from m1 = 0.47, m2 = 0.14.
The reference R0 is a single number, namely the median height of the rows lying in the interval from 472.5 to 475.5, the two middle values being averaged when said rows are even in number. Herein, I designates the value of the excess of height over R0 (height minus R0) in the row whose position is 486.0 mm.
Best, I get 0.34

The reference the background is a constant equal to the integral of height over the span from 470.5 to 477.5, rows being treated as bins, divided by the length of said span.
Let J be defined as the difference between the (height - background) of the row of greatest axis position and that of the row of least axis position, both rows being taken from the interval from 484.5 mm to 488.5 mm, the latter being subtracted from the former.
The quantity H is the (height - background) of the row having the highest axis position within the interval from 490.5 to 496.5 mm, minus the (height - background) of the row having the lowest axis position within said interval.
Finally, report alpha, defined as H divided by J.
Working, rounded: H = 0.16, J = 0.12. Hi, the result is 1.30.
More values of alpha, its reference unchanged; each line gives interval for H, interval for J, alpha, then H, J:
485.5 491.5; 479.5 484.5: -0.41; -0.04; 0.09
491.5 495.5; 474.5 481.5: 0.02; 0.00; 0.19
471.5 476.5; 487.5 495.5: 1.09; 0.11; 0.10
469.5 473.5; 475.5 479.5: 0.33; 0.06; 0.17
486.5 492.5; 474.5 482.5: 0.21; 0.05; 0.24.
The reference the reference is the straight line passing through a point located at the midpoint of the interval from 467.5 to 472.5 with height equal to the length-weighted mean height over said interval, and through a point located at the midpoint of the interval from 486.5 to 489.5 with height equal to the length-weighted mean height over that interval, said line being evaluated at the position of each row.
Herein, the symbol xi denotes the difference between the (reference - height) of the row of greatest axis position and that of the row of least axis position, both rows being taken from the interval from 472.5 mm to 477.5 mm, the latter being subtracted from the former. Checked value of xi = -0.04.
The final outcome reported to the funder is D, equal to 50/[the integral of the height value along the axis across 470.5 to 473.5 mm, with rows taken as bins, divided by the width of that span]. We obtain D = 67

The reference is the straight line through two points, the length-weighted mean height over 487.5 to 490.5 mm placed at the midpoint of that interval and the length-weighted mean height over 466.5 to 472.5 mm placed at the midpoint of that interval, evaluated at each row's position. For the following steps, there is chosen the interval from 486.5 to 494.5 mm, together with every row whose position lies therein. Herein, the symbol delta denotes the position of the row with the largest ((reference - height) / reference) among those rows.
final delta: 491.0 mm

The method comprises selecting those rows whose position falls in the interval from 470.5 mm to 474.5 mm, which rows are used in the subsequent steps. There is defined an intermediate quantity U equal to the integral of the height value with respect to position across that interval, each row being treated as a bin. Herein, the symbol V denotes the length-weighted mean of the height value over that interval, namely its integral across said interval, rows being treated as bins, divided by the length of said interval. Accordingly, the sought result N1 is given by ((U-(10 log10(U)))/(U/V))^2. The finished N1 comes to 0.194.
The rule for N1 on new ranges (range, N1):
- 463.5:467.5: 0.176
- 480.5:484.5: 0.257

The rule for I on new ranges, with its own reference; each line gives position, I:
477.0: 0.13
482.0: 0.28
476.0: 0.09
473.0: 0.00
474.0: -0.02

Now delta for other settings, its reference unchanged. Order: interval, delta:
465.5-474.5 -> 474.0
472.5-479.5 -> 474.0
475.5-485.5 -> 485.0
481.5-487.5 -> 485.0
